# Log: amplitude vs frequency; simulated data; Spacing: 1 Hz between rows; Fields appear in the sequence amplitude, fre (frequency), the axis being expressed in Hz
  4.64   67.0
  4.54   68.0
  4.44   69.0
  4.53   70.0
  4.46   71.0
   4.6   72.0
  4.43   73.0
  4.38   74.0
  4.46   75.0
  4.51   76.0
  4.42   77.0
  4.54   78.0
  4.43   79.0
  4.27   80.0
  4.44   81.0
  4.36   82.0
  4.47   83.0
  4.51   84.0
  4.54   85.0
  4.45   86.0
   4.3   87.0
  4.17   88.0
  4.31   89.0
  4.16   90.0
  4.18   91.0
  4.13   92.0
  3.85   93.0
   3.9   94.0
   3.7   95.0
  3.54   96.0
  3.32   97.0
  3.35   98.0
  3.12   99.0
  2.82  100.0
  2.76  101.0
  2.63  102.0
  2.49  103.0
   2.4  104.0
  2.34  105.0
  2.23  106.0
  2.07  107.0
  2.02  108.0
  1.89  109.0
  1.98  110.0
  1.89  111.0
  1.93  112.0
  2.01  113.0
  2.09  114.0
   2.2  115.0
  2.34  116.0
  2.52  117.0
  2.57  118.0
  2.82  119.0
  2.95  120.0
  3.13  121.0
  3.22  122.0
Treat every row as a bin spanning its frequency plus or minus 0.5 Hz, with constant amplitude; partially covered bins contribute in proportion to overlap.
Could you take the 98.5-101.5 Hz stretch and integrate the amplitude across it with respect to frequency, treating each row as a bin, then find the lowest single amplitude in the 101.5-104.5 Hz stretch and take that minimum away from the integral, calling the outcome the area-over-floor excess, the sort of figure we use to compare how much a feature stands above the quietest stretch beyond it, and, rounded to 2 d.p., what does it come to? 6.30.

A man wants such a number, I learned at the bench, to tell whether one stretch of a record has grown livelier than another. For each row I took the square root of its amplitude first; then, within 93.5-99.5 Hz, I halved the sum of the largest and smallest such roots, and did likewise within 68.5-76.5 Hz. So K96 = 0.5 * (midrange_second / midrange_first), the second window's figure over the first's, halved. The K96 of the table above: 0.57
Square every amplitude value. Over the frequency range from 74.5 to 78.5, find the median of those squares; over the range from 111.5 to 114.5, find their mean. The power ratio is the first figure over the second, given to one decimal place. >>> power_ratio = 5.0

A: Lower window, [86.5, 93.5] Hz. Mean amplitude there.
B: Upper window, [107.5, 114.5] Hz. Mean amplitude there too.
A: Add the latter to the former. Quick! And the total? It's 6.1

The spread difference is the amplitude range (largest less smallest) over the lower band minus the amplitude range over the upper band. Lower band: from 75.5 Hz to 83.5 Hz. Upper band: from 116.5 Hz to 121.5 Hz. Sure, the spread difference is -0.34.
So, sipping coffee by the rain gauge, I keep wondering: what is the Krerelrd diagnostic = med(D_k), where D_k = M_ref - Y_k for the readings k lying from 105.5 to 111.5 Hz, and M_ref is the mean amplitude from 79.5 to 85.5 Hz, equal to 2.4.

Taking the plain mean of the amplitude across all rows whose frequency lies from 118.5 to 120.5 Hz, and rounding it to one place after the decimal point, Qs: 2.9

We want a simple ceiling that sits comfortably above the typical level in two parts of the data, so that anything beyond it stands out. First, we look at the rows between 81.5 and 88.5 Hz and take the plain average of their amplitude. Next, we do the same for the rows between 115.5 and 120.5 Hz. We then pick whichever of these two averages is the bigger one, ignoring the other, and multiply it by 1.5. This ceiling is 6.60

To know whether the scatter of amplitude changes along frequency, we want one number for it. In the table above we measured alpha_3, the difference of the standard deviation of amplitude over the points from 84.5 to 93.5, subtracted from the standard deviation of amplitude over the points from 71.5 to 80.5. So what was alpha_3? -0.10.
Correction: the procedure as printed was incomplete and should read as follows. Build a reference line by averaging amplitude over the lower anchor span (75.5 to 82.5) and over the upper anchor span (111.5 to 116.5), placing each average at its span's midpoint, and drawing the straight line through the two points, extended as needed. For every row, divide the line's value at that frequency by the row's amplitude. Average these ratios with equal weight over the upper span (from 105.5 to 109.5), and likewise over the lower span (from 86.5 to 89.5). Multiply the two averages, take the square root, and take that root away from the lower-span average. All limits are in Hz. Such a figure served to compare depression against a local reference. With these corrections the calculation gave -0.16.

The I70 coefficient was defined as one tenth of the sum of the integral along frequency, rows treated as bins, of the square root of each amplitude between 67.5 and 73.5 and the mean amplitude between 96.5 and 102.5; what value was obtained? 1.57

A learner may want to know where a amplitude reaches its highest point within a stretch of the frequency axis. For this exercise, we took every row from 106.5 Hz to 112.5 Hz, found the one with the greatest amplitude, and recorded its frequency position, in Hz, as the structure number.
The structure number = 107.0 Hz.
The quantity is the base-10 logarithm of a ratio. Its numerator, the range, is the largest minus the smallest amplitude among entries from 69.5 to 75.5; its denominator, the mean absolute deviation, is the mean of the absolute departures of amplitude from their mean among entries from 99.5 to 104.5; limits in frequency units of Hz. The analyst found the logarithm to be 0.2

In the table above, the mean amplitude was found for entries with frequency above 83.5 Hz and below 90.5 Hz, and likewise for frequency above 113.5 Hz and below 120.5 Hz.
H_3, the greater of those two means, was 4.35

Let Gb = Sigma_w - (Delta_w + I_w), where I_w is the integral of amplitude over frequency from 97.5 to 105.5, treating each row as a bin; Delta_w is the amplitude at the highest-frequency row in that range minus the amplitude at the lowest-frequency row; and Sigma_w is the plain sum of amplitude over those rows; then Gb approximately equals 1.0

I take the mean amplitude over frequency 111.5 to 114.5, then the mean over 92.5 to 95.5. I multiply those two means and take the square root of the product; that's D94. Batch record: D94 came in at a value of 2.8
